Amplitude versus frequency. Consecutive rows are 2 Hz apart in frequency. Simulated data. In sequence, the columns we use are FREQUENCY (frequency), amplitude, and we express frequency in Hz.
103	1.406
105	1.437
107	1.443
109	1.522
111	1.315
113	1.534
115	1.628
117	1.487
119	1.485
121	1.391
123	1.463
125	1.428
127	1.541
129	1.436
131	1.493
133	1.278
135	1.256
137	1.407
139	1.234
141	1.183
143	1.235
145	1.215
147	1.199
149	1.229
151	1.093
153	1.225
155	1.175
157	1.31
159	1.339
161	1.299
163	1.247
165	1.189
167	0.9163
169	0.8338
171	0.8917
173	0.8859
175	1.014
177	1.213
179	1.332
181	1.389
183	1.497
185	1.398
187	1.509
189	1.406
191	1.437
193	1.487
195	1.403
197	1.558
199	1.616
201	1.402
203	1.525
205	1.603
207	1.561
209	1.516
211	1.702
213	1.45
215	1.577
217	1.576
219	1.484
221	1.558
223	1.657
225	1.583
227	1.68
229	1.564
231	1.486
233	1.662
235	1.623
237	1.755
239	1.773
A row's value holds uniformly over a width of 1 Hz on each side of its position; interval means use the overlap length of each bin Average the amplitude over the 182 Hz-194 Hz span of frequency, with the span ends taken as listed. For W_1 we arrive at 1.46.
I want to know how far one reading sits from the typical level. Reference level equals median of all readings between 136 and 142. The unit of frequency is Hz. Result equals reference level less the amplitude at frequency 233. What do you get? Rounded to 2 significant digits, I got -0.43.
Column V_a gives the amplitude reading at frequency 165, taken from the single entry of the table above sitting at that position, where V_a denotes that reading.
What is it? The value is 1.189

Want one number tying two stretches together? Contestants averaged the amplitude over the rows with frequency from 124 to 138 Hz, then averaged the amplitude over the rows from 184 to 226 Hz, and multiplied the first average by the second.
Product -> 2.14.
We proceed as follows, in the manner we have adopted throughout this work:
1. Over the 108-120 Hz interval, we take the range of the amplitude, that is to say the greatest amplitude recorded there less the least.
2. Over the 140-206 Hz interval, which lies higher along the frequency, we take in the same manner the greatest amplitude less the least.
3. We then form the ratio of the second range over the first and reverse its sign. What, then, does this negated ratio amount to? -2.5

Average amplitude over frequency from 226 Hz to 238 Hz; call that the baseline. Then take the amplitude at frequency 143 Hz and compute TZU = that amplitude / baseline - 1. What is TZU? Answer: -0.24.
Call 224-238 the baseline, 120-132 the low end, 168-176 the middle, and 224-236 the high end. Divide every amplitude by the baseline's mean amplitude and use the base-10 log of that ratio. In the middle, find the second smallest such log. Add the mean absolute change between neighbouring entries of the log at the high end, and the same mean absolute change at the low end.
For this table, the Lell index -0.21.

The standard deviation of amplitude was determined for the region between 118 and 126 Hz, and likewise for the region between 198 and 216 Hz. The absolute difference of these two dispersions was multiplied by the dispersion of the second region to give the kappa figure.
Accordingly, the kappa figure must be 0.004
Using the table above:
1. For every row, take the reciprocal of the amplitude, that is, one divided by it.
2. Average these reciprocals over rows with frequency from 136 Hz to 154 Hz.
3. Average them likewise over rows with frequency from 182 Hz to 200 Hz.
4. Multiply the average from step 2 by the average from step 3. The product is 0.56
